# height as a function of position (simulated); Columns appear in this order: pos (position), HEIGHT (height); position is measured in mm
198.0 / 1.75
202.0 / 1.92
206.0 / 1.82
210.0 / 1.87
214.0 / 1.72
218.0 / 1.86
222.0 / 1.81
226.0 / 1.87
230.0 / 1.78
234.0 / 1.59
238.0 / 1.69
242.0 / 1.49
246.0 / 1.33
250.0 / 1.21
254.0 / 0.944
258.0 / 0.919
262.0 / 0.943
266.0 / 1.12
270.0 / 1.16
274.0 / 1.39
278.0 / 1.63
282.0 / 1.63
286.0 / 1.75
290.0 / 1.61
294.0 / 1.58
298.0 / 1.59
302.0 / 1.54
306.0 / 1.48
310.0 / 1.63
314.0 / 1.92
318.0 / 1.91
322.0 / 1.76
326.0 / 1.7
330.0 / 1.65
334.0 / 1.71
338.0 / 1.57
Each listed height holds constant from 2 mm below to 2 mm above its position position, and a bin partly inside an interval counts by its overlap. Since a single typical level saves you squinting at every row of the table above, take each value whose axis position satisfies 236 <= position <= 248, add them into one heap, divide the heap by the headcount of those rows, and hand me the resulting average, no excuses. 1.5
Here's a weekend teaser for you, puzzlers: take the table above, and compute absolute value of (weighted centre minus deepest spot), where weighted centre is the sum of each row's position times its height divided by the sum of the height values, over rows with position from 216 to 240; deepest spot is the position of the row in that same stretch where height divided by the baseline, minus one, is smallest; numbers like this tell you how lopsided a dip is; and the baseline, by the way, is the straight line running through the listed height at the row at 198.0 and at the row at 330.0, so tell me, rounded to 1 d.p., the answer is 6.3 mm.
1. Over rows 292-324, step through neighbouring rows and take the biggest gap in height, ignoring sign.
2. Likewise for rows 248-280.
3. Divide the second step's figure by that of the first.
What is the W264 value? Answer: 0.92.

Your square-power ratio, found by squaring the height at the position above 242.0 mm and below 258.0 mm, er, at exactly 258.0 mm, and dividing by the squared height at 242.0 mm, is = 0.38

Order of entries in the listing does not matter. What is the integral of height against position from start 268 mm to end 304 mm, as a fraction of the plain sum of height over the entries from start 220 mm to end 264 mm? 3.6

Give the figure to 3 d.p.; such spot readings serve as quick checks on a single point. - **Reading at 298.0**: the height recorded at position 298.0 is 1.590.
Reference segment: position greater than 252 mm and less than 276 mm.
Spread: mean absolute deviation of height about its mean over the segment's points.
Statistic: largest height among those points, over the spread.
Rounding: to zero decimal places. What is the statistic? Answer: 10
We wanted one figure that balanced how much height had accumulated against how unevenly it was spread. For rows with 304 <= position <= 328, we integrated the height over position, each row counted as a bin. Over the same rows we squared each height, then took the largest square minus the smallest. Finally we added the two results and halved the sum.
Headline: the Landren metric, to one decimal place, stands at 21.5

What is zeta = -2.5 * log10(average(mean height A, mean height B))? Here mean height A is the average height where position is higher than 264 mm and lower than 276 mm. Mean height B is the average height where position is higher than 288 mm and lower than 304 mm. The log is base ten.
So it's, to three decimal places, -0.367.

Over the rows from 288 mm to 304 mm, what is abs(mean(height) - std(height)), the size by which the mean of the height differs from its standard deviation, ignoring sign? 1.55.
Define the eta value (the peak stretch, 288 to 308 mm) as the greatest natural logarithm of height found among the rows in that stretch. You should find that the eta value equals 0.48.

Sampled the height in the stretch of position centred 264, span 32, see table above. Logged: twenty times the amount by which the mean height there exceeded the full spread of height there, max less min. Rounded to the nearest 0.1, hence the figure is 9.1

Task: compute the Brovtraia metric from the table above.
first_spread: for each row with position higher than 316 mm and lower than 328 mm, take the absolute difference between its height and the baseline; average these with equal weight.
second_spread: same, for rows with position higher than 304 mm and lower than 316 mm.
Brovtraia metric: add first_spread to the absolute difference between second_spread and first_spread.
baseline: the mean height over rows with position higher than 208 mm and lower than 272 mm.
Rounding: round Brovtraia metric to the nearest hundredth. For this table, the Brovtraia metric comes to 0.45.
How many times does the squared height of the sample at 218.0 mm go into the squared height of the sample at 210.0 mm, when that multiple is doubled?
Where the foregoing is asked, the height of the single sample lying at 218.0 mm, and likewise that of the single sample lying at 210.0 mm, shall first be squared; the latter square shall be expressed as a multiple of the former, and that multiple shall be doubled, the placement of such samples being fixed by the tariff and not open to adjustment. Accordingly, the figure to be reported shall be 2.0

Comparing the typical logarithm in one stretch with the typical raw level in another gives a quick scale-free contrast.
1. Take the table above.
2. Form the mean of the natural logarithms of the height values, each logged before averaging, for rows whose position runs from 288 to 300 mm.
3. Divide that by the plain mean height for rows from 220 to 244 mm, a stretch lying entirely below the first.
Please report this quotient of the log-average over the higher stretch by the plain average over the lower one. 0.27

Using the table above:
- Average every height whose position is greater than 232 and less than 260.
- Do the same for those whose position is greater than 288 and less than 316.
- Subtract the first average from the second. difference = 0.31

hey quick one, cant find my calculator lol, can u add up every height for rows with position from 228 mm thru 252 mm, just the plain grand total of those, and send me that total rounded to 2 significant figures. 9.1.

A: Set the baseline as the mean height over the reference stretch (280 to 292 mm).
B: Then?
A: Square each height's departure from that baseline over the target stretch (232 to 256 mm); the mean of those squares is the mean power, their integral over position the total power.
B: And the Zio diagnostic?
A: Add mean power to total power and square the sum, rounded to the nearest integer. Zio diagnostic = 13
